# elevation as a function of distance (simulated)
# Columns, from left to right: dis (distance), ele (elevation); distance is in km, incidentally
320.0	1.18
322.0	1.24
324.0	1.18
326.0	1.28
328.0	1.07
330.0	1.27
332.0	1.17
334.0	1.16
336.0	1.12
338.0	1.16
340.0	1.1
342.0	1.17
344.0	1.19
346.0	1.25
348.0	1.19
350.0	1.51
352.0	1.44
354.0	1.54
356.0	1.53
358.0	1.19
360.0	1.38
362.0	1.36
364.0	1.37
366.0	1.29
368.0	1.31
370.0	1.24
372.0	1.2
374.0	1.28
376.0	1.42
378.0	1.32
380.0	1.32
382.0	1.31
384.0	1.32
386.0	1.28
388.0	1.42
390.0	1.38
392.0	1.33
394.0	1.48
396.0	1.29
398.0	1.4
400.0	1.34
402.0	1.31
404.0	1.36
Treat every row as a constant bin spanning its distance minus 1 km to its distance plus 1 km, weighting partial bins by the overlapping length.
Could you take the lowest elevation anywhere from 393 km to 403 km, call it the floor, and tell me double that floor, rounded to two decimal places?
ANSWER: 2.58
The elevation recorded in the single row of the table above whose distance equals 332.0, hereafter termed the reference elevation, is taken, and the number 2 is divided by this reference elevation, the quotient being 1.71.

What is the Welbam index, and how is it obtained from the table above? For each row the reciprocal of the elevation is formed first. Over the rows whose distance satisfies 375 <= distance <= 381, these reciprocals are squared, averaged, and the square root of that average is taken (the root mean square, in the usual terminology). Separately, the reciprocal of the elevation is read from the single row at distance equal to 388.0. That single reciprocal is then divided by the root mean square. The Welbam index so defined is 0.95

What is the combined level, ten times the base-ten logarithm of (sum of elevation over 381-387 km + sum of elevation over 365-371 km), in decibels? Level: 8.89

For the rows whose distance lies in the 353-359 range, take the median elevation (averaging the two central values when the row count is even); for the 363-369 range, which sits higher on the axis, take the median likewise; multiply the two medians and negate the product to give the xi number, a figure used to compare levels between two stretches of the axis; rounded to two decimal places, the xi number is -2.00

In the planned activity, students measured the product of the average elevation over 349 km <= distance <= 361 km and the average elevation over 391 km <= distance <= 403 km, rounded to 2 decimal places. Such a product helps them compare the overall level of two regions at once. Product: 1.94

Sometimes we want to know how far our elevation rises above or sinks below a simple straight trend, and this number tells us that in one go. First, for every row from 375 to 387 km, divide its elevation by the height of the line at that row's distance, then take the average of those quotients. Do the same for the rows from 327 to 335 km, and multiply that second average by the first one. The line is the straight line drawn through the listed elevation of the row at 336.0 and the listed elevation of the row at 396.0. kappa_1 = 1.12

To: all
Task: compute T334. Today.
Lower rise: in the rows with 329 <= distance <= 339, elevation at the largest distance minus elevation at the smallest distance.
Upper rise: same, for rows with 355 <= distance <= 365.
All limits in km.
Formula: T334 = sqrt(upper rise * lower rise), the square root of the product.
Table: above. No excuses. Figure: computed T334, 0.13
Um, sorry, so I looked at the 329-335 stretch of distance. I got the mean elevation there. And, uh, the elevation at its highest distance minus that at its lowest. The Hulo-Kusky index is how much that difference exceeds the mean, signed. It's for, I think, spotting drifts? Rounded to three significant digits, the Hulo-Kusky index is -1.31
